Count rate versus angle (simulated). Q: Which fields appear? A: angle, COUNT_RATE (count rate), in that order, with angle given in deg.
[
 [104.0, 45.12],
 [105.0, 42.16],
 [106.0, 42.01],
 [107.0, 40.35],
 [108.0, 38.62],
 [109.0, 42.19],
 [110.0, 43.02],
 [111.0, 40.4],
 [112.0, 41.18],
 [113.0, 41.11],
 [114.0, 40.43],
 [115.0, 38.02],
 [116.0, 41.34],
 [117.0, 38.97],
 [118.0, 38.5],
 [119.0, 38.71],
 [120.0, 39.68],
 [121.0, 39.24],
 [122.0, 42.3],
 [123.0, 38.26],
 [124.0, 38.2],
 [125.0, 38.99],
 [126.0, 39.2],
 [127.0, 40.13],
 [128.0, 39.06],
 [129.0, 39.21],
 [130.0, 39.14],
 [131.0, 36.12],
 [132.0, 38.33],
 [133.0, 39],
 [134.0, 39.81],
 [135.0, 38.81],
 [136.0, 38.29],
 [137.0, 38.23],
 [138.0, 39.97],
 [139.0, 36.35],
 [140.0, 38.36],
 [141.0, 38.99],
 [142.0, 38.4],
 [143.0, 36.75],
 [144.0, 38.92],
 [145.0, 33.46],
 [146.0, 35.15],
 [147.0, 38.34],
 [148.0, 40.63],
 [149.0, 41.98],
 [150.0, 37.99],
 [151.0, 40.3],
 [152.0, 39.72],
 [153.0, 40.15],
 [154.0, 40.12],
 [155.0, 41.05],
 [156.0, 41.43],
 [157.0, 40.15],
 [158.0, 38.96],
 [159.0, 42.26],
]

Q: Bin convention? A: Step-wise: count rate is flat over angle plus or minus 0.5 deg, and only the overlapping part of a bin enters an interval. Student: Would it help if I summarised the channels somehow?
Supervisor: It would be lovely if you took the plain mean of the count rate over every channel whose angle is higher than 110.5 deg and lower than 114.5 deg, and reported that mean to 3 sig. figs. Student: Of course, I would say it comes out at 40.8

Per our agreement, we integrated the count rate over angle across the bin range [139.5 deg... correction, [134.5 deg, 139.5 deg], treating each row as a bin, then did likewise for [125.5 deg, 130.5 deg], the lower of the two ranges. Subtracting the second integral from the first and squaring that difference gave 26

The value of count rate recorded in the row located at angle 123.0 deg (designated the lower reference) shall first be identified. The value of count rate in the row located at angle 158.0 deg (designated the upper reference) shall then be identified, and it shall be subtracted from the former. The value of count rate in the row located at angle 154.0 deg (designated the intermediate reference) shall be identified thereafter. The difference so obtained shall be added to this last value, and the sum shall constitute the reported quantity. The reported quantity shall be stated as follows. 39.4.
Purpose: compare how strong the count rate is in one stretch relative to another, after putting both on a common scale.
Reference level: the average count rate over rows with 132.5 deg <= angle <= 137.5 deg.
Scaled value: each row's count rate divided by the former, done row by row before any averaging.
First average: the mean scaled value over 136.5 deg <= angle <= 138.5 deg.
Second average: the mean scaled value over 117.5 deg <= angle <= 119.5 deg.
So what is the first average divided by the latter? 1.01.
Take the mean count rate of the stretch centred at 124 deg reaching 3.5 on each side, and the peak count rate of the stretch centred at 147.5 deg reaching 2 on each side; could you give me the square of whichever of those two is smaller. 1558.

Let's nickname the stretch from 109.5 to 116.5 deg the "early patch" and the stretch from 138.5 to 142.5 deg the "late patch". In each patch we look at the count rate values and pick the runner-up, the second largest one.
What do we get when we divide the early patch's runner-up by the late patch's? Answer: 1.08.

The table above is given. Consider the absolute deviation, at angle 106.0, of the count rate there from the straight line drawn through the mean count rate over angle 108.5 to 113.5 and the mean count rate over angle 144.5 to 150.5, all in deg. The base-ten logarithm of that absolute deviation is -1.15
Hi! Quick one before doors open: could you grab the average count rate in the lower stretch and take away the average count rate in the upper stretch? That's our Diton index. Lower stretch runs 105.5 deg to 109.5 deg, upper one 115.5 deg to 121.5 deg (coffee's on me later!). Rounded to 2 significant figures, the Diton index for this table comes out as 1.4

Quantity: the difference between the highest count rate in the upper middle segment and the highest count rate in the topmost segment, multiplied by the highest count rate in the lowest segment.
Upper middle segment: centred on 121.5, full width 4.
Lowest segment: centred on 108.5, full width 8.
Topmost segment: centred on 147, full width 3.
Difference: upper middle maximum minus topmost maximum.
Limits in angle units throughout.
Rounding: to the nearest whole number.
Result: 72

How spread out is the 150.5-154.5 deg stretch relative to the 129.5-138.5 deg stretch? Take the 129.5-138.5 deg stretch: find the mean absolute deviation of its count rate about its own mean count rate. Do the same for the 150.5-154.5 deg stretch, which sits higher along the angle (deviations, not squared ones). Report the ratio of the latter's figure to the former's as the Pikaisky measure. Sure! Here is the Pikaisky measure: 0.2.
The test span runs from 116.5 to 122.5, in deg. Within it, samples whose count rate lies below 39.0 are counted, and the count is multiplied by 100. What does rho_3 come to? 300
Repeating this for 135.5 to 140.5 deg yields 400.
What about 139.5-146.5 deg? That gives 700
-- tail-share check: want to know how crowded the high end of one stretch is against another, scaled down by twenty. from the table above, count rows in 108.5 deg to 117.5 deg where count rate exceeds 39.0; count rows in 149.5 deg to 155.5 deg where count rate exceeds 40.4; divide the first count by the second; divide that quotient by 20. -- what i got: 0.35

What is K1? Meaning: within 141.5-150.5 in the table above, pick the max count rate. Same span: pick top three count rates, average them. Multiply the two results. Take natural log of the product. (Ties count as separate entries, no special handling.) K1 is 7.44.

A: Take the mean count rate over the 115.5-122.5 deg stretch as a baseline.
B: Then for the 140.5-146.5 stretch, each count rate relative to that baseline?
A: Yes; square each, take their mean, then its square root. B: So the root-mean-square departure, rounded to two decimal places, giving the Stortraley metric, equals 3.54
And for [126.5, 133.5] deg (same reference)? 1.61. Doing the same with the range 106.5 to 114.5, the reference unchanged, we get 1.65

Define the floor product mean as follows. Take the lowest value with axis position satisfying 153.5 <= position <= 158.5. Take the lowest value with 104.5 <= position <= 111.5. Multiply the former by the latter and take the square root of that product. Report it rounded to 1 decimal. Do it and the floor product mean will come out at 38.8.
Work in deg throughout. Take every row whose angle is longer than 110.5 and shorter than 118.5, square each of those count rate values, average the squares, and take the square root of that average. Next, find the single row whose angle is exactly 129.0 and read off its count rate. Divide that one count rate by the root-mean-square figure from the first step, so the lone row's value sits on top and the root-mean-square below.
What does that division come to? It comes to 0.98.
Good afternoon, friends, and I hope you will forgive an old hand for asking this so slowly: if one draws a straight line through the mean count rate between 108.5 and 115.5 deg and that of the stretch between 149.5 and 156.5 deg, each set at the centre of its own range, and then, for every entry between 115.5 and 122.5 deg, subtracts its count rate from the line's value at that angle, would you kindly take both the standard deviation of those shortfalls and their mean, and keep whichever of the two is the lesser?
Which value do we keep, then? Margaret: 1.0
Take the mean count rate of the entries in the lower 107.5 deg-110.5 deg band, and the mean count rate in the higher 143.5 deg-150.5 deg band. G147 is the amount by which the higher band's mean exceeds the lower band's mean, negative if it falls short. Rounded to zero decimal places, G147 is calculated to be -3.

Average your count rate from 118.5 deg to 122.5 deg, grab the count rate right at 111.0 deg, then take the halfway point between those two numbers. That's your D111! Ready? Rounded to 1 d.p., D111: 40.2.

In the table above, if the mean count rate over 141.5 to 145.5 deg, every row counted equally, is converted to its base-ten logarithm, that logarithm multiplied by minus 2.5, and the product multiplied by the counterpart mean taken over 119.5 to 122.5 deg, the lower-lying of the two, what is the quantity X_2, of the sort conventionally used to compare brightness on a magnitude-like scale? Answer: -158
